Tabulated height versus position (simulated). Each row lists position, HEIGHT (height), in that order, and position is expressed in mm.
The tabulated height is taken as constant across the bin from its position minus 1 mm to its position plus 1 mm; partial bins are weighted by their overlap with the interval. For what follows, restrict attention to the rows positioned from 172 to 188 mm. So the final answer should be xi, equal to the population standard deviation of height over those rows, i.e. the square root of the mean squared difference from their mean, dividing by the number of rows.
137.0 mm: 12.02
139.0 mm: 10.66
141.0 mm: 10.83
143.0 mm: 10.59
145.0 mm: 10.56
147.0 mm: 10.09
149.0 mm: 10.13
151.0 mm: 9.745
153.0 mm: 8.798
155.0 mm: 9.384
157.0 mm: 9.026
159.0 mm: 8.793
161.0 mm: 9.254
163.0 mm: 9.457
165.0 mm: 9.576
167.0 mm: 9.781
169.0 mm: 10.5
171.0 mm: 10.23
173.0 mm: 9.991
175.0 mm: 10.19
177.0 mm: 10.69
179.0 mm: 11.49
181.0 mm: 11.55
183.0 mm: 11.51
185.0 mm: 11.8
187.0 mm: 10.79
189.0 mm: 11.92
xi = 0.64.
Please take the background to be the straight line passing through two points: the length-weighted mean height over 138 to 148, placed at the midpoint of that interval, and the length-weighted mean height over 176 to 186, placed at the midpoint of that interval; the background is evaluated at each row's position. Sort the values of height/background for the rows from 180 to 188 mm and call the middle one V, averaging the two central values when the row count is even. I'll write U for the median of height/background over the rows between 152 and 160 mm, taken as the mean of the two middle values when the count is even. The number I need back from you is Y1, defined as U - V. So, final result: -0.18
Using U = 0.82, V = 1.01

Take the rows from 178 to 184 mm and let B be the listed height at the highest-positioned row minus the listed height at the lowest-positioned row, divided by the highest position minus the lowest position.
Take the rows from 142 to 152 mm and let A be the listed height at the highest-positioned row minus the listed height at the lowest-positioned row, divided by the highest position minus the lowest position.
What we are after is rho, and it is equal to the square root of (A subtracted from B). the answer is 0.333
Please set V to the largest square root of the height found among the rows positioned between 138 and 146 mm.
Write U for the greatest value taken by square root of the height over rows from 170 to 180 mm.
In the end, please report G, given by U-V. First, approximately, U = 3.39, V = 3.29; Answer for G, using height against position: 0.1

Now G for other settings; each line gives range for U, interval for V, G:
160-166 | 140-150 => -0.2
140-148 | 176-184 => -0.1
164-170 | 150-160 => 0.1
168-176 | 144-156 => 0.0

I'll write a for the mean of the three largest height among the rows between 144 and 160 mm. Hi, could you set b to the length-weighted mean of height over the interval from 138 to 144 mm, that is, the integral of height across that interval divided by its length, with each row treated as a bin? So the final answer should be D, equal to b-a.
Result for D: 0.4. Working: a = 10.3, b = 10.7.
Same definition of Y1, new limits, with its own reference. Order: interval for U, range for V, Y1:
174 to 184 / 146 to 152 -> 0.06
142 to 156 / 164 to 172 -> 0.05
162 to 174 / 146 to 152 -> -0.06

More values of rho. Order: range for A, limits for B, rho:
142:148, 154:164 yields 0.366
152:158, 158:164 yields 0.330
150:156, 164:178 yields 0.428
